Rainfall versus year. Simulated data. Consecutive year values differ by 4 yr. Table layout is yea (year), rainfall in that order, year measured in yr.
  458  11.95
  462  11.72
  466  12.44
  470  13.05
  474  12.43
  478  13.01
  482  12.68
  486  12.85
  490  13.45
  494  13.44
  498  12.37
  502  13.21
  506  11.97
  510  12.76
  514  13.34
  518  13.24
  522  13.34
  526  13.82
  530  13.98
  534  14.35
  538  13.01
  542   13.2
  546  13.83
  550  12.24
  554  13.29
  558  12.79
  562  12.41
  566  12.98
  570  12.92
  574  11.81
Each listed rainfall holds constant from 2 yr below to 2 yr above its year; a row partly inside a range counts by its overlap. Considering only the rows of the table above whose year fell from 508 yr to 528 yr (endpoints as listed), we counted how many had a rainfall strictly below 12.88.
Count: 1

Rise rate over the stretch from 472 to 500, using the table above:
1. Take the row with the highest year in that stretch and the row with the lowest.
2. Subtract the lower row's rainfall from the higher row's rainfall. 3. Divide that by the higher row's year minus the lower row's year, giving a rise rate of 0.00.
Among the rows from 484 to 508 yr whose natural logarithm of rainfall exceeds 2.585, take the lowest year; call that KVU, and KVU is 490 yr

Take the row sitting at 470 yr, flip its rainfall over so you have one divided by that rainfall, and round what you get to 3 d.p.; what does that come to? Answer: 0.077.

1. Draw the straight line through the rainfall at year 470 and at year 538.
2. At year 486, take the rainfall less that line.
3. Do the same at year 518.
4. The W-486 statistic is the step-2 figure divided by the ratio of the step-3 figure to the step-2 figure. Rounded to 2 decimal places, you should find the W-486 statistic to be 0.17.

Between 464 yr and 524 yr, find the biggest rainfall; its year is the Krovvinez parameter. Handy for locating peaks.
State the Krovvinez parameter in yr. 490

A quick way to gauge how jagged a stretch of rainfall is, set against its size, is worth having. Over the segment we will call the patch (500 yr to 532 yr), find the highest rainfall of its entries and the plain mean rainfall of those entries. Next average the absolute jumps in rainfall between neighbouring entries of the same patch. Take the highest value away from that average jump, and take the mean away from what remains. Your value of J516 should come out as -26.7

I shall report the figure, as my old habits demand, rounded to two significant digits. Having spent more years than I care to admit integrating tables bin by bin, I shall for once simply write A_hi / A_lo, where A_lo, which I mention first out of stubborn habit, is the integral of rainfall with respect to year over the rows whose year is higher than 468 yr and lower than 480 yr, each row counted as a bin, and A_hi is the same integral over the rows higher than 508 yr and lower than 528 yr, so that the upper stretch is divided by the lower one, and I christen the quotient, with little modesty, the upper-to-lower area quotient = 1.7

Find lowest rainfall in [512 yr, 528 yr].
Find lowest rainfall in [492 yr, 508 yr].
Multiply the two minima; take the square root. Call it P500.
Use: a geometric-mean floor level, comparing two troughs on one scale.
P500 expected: 12.6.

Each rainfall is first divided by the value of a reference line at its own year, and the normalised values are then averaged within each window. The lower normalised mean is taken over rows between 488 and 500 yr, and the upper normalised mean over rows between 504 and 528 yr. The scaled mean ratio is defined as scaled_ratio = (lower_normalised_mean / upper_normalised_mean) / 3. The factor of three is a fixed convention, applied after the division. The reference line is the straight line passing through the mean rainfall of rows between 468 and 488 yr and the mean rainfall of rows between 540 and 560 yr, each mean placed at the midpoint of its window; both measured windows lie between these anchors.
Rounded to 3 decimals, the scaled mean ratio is 0.336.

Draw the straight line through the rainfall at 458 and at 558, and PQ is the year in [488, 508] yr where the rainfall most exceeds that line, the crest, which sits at 490 yr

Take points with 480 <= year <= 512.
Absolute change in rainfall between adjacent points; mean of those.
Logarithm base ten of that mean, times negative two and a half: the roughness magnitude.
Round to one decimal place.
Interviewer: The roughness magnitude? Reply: 0.4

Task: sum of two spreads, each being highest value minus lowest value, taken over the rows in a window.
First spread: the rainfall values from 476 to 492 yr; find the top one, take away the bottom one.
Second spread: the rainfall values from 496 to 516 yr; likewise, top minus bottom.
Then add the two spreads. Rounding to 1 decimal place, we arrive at 2.1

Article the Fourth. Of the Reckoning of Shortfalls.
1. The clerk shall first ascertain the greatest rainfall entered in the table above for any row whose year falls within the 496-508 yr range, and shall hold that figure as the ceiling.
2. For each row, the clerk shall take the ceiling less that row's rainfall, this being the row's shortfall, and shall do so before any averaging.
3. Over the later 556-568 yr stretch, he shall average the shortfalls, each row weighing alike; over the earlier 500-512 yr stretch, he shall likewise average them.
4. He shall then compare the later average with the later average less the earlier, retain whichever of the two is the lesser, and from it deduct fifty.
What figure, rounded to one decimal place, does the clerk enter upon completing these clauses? -50.1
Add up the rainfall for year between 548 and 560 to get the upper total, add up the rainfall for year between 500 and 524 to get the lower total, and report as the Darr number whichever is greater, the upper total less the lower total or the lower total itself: 78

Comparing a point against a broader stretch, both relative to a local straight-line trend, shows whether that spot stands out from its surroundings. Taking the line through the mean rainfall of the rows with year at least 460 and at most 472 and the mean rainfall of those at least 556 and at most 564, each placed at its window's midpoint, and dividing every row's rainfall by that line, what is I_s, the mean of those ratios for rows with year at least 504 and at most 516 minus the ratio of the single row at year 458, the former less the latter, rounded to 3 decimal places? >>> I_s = 0.051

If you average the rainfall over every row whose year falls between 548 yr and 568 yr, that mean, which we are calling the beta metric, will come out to 12.7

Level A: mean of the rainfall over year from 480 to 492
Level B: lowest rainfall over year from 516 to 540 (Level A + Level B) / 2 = 13.0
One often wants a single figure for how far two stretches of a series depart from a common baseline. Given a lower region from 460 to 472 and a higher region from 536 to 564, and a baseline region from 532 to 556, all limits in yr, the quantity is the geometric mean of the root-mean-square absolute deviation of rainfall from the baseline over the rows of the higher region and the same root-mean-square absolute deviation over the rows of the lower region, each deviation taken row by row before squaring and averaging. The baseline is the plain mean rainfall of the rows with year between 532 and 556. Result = 0.81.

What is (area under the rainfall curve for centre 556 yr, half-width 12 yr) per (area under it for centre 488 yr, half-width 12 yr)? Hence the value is 1.00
